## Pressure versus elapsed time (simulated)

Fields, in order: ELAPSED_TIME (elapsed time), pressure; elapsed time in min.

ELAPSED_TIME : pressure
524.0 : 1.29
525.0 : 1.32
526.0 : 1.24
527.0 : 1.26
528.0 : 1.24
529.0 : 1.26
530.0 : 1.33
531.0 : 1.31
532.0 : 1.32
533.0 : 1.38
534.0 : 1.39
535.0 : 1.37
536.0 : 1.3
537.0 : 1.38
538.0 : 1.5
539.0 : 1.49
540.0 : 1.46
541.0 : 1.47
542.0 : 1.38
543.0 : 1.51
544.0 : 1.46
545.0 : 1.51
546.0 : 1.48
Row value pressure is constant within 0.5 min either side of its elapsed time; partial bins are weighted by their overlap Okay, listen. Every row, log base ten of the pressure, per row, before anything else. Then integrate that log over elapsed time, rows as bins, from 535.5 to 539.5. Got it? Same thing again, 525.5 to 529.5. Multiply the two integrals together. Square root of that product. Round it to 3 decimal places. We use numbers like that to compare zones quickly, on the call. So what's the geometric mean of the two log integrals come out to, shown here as 0.483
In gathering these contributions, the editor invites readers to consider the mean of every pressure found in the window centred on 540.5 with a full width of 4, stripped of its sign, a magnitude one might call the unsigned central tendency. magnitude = 1.45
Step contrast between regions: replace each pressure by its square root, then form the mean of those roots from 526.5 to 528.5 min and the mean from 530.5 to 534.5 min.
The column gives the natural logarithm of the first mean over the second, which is -0.038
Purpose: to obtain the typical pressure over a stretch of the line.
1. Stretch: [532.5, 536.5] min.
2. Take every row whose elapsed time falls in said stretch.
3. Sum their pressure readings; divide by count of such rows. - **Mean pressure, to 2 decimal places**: 1.36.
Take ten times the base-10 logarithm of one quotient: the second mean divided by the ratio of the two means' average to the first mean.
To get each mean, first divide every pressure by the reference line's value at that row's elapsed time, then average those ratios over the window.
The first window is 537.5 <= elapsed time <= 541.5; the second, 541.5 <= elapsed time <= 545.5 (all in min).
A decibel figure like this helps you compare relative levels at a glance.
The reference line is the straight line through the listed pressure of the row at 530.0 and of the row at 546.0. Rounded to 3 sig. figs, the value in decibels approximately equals 0.103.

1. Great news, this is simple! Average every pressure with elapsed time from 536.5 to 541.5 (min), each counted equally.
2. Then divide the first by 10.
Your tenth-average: 0.146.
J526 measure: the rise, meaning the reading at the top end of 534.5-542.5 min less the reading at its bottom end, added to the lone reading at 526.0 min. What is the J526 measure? 1.25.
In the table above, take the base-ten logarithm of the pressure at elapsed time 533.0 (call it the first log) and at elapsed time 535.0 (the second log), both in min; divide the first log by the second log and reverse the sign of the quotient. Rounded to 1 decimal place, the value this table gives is -1.0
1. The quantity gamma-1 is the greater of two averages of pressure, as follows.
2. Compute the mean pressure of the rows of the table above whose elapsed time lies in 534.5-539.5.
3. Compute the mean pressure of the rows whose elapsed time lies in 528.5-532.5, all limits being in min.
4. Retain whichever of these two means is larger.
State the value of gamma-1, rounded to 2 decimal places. 1.41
